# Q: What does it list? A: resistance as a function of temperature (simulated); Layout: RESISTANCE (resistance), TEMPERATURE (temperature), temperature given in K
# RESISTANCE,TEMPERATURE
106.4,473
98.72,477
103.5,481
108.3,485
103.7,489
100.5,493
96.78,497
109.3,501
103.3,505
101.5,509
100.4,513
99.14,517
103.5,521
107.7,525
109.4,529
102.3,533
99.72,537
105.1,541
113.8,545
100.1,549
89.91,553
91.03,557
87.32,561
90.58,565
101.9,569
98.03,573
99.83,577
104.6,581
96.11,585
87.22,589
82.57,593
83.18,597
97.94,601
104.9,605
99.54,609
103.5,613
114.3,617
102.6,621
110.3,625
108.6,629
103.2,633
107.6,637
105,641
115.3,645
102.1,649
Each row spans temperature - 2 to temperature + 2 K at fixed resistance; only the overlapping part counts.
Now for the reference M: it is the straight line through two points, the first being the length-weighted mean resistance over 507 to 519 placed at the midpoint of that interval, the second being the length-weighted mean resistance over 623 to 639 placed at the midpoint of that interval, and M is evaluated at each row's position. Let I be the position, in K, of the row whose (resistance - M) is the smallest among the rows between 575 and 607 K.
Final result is 593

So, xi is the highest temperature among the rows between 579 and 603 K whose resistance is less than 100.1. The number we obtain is 601 K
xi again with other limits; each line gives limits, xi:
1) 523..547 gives 537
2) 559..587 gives 585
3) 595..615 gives 609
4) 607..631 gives 609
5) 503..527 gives 517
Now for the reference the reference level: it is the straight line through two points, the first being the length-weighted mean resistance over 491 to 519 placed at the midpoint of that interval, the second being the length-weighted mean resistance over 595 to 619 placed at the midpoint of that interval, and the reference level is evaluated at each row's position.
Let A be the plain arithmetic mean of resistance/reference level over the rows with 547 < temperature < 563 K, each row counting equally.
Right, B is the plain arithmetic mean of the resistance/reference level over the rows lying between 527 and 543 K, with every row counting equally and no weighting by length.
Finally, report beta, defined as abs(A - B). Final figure 0.117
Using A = 0.91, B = 1.03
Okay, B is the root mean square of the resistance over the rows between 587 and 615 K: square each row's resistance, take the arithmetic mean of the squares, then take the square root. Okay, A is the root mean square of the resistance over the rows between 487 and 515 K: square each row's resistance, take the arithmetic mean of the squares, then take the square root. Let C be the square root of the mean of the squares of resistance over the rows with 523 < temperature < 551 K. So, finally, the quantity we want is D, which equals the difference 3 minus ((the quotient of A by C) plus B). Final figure -93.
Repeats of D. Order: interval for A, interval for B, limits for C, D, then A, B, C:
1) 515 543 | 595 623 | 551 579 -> -99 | 104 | 101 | 94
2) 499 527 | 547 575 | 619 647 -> -92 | 104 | 94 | 108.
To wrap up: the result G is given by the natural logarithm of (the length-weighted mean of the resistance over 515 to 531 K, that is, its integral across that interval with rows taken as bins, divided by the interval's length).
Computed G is 4.65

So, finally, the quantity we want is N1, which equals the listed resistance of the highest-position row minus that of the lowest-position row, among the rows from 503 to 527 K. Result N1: 4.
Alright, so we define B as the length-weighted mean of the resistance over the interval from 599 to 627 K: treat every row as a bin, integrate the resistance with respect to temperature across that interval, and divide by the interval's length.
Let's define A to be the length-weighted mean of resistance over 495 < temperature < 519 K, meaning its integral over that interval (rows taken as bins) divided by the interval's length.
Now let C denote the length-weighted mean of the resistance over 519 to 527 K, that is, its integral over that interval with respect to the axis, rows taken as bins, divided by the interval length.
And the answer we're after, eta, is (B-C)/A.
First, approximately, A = 102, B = 105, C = 106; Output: -0.009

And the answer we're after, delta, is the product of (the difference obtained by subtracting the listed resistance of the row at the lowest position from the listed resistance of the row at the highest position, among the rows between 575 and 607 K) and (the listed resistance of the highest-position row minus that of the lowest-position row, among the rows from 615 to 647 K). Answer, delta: 5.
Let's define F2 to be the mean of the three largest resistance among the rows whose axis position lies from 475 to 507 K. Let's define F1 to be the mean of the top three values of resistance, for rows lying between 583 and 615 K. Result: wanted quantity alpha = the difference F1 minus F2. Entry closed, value -4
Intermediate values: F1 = 103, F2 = 107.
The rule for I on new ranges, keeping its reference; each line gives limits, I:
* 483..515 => 497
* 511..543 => 537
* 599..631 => 601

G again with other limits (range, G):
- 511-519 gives 4.60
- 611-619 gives 4.69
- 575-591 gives 4.57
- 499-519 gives 4.63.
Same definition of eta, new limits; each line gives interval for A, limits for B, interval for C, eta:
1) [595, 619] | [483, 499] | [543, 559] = 0.036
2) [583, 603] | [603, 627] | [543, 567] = 0.116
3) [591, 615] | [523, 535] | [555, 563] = 0.181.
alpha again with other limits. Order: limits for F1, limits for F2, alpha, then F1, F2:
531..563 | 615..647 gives -6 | 107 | 113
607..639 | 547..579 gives 10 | 111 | 101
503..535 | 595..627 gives -3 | 107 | 110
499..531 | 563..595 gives 7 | 109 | 102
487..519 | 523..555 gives -5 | 105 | 110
